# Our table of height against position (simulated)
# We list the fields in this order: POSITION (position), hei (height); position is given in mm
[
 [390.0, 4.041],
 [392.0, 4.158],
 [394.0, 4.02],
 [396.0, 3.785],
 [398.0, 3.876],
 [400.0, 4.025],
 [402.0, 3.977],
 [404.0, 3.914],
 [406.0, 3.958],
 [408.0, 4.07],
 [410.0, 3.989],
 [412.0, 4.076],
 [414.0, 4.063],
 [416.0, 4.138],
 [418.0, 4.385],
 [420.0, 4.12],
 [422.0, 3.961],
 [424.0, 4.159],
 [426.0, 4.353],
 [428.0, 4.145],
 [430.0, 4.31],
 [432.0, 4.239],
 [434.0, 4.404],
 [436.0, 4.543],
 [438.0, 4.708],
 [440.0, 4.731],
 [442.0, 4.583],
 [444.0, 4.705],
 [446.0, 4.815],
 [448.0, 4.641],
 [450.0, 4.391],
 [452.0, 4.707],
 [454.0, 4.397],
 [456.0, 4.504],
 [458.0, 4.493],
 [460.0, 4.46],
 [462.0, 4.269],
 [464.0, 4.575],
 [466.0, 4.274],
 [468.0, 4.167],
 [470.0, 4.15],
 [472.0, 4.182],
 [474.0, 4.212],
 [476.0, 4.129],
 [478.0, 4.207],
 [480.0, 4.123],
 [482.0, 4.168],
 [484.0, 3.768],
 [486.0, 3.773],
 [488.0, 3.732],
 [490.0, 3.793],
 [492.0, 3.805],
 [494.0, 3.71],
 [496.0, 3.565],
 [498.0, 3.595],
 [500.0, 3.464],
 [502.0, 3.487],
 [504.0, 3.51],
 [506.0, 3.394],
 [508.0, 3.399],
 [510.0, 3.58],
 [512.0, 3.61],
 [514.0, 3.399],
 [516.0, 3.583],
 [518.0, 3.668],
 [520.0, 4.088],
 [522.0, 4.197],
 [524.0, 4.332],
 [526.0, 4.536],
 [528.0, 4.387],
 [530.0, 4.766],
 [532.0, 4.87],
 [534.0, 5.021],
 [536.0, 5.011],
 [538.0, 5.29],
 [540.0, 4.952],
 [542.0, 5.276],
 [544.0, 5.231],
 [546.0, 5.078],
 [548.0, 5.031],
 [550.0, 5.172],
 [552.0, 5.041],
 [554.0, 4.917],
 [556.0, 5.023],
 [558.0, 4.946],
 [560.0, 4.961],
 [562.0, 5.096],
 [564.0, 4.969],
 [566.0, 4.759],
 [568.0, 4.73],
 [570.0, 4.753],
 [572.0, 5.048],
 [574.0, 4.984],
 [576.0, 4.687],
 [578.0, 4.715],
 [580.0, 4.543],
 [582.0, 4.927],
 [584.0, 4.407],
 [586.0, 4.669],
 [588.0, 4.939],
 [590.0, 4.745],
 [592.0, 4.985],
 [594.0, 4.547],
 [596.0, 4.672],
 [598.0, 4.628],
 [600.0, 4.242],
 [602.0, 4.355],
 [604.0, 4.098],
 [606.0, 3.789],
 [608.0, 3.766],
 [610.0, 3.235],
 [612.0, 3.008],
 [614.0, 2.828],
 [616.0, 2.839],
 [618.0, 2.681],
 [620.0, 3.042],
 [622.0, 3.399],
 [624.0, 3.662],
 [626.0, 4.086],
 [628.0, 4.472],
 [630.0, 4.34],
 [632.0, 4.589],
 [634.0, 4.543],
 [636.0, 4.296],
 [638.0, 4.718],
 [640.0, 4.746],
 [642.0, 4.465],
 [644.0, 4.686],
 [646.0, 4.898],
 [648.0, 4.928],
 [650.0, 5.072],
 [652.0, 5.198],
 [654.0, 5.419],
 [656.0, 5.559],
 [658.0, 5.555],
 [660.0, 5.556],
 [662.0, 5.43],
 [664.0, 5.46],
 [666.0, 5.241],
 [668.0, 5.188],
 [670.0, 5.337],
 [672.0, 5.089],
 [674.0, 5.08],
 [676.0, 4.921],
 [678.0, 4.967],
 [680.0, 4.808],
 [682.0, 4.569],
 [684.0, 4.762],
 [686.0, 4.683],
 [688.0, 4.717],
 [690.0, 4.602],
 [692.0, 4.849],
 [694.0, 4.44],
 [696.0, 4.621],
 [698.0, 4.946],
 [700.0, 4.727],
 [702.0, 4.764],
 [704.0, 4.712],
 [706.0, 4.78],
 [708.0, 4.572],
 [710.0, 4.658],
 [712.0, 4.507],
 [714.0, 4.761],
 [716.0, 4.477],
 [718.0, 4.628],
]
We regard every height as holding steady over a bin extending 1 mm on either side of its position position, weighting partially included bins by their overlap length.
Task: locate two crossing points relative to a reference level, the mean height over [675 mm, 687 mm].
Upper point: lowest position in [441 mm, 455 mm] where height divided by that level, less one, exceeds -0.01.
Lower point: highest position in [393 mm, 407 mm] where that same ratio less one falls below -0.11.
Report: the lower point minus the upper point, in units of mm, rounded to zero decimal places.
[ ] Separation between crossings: -40 mm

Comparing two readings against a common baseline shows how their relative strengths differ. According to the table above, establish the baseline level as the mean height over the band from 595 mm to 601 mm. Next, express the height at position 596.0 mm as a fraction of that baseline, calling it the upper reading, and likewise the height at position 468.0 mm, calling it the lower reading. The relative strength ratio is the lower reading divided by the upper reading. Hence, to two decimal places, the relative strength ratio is 0.89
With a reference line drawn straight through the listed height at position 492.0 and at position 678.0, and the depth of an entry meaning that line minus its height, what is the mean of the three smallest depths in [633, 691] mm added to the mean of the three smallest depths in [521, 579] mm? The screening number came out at -1.9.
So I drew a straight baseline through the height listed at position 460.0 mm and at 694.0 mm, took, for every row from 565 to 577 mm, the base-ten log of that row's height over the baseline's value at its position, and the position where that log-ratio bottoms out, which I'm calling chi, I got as 576.0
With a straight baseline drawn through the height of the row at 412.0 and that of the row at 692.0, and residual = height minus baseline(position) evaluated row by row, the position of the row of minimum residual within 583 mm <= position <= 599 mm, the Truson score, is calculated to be 584.0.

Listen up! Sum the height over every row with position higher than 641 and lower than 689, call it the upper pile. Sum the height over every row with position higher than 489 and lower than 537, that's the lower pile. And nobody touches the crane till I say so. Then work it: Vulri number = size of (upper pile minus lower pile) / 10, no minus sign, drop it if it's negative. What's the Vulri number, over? 2.7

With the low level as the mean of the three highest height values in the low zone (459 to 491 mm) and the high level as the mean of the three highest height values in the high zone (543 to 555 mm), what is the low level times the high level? 22.9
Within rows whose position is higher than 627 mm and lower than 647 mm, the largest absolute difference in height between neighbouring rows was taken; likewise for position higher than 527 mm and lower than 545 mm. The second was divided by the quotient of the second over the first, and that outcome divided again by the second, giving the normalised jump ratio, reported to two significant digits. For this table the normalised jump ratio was 1.1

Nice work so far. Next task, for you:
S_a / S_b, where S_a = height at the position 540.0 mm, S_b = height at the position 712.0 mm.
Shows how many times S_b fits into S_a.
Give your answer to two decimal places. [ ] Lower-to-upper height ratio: 1.10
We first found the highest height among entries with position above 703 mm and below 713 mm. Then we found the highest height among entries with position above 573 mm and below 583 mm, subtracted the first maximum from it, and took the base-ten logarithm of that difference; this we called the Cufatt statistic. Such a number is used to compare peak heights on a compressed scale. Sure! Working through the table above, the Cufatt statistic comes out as -0.7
